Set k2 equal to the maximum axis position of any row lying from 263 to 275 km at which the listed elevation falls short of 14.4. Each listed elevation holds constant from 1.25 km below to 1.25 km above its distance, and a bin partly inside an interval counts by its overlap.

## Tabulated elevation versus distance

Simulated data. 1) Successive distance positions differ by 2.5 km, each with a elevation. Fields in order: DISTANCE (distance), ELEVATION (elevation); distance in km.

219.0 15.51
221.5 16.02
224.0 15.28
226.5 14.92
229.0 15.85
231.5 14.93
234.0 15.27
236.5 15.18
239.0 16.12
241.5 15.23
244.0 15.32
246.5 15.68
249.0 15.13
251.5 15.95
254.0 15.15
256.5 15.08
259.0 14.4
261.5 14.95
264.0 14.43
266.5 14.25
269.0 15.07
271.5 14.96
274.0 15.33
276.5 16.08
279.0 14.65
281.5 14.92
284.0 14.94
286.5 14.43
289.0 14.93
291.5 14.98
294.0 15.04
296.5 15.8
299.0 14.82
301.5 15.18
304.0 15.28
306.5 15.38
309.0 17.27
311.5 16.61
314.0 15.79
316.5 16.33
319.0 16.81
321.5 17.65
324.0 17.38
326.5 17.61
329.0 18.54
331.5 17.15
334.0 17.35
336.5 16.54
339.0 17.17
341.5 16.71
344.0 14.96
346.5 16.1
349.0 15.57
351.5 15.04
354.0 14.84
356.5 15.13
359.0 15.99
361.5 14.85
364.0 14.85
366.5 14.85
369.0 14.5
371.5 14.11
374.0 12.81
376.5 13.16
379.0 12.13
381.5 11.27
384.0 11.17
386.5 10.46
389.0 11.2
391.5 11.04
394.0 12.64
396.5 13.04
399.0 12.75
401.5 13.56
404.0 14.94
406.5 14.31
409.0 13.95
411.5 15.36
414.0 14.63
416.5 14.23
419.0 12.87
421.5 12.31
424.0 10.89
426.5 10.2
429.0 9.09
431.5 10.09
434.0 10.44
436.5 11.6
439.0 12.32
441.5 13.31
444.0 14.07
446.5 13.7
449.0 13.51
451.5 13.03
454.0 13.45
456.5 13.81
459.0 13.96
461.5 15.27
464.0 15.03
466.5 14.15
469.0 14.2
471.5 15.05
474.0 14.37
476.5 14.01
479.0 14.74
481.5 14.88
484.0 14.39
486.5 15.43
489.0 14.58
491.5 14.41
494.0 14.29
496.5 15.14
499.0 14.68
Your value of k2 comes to 266.5 km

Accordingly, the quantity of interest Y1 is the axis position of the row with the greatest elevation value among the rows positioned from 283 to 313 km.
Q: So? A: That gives 309.0 km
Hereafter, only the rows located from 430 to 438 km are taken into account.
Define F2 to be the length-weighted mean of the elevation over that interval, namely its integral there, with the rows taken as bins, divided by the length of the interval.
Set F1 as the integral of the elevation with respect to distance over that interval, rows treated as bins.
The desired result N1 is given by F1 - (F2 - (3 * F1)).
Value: 332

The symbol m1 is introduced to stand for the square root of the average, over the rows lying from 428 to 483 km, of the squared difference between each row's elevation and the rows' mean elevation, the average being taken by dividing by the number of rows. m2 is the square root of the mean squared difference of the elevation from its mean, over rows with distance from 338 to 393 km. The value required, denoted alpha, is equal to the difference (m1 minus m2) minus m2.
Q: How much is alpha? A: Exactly -2.29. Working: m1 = 1.64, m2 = 2.0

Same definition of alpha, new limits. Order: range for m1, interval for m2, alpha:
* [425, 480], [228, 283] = 0.72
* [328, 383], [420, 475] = -1.76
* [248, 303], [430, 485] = -2.26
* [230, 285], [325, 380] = -2.68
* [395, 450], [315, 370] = -0.63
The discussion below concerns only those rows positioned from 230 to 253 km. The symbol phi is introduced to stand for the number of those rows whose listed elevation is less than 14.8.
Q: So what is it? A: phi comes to 0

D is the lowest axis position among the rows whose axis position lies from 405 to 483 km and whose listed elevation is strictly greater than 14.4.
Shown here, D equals 411.5 km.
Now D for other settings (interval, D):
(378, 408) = 404.0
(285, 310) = 286.5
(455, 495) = 461.5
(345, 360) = 346.5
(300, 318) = 301.5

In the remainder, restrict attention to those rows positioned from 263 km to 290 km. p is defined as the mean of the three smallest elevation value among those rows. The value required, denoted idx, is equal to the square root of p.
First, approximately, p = 14.4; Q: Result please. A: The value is 3.79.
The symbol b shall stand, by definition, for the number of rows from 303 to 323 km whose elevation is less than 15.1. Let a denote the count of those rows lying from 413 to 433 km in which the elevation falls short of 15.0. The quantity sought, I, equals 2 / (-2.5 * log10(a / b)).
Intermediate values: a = 8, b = 0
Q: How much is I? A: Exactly 0.0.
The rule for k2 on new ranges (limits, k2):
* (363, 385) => 384.0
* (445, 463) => 459.0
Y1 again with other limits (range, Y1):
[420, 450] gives 444.0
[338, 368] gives 339.0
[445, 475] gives 461.5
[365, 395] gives 366.5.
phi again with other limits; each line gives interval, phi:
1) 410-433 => 8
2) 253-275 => 3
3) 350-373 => 2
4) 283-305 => 1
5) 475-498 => 6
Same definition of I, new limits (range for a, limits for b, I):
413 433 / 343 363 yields -2.7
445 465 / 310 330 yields 0.0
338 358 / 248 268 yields 2.0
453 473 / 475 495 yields 5.5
